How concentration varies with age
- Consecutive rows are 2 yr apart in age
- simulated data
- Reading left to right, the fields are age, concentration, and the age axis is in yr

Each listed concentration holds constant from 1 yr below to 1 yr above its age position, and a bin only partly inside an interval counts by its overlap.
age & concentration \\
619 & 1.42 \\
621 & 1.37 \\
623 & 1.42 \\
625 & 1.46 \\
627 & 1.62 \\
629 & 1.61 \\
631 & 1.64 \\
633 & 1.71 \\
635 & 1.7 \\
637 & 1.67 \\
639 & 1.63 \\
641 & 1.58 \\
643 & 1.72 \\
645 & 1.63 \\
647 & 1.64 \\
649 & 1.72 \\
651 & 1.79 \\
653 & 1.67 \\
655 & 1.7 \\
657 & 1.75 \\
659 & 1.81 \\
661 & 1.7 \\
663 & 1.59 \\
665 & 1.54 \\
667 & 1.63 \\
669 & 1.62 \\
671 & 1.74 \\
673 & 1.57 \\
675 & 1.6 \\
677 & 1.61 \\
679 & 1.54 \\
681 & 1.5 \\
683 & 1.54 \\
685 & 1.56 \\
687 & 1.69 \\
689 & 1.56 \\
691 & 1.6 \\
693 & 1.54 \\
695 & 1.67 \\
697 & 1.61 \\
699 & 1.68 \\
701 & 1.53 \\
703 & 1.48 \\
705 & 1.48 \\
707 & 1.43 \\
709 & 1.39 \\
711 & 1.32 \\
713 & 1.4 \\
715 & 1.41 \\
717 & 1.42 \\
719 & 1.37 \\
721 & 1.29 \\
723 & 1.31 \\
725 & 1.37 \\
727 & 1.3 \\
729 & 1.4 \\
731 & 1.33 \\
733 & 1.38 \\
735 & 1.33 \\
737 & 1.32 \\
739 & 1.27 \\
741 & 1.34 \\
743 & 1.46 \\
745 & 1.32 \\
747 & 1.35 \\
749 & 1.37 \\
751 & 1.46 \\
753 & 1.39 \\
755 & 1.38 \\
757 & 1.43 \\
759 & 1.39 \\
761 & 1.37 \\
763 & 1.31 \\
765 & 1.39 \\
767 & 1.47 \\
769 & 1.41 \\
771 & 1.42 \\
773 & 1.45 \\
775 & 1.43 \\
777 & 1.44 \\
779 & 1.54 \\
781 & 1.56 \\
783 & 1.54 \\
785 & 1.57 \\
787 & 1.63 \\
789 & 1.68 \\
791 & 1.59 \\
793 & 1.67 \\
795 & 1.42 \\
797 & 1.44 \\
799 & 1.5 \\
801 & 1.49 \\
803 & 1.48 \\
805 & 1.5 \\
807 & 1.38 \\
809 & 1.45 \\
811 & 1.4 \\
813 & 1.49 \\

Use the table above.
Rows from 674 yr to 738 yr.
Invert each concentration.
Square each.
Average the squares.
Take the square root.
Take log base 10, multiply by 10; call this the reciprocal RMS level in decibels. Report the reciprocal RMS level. -1.62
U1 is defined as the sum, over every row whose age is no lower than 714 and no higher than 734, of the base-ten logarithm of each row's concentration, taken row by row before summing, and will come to 1.33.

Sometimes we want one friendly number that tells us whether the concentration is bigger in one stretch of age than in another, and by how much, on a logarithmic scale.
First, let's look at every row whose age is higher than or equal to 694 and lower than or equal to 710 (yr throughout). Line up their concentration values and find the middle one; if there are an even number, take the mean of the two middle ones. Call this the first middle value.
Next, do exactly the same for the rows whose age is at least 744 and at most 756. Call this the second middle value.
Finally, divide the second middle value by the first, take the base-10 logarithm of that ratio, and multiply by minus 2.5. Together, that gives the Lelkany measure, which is 0.10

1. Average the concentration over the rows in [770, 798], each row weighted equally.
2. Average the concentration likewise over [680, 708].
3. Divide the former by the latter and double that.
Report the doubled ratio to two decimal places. 1.96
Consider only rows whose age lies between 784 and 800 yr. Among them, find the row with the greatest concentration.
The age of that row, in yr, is 789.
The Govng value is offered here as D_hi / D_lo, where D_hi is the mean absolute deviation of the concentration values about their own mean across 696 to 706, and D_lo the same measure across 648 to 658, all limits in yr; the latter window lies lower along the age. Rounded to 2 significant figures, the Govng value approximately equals 2.0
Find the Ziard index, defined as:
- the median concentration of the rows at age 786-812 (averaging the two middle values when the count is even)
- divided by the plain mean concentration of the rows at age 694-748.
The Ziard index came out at 1.06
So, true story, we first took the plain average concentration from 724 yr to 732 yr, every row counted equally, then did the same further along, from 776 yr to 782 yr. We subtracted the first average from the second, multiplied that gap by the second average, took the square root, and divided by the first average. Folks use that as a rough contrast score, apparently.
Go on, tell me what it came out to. 0.37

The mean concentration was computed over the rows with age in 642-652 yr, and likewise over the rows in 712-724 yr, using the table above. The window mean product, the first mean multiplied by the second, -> 2.32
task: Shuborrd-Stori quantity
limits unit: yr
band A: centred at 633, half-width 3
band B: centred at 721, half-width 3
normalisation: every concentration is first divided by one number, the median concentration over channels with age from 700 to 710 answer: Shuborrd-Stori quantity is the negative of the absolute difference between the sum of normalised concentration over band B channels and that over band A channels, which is -0.73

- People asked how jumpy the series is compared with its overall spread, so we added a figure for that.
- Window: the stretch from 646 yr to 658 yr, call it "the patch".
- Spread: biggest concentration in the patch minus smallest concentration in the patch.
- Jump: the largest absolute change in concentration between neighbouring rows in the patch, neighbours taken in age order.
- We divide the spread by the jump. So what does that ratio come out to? 1.25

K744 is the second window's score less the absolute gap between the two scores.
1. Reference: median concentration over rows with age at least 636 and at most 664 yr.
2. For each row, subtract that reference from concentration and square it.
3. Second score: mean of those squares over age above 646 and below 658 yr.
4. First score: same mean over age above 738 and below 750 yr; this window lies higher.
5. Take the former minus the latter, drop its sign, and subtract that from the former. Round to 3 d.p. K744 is -0.108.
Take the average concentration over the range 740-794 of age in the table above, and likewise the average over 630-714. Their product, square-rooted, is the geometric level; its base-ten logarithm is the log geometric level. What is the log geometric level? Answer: 0.185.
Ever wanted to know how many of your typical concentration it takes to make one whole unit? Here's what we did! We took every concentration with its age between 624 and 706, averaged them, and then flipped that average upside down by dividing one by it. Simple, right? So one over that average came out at 0.615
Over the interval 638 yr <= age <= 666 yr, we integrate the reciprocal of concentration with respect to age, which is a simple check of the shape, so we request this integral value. 17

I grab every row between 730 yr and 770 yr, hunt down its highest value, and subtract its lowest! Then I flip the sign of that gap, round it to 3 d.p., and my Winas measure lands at -0.200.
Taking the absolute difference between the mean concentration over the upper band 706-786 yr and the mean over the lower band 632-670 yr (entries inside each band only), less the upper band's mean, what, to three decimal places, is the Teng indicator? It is -1.118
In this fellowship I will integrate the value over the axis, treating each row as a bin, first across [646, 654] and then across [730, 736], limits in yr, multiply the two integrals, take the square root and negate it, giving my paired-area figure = -10.5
